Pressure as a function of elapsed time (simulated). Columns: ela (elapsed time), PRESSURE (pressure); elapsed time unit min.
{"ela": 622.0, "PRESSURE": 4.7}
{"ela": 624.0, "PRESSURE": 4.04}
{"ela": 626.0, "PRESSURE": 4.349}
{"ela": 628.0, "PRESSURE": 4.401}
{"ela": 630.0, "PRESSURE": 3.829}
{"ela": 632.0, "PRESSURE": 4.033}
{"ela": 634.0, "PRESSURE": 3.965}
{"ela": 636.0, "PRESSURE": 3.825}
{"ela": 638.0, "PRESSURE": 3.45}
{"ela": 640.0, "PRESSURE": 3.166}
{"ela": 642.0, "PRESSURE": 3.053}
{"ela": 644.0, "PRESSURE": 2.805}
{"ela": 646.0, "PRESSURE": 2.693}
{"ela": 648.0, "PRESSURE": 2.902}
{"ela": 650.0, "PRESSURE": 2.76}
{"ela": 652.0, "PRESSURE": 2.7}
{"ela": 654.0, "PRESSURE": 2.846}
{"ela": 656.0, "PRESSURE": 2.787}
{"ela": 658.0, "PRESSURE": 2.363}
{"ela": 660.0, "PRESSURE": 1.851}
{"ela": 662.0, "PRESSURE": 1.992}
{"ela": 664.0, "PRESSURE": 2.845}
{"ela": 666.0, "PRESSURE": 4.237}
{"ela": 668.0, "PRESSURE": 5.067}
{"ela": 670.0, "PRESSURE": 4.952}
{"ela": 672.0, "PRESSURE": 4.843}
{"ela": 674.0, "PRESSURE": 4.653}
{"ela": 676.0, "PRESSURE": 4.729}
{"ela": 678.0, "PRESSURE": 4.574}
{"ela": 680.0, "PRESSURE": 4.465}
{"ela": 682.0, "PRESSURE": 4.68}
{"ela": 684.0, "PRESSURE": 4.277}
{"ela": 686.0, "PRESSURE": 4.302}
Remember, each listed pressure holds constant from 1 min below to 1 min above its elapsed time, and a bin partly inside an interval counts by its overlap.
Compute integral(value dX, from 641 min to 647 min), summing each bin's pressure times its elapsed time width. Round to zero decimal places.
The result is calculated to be 17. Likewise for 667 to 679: 58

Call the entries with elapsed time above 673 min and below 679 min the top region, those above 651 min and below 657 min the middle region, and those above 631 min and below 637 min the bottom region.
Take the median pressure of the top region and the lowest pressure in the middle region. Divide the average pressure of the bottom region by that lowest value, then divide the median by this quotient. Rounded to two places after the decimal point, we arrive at 3.19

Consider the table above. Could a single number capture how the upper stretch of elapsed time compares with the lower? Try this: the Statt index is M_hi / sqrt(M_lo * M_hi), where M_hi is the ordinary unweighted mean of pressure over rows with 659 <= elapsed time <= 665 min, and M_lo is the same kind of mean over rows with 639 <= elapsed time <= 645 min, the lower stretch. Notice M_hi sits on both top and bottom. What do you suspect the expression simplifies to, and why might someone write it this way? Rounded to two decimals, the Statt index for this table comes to 0.86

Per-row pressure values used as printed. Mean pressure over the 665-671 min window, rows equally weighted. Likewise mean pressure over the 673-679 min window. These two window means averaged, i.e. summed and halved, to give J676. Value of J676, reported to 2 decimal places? 4.70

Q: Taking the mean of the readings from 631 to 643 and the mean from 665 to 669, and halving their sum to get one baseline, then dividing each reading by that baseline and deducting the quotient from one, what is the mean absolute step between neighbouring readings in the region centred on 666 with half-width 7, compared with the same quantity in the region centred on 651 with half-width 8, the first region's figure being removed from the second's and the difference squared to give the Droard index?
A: 0.0099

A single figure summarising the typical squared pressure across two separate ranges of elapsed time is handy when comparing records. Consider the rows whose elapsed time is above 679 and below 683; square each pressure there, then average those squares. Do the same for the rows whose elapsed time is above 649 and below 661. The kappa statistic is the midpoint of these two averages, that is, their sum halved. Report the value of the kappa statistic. 13.8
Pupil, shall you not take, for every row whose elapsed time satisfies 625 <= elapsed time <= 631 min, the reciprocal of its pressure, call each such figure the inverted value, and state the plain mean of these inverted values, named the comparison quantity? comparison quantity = 0.24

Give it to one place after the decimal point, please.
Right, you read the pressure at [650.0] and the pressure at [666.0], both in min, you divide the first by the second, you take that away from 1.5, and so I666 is 0.8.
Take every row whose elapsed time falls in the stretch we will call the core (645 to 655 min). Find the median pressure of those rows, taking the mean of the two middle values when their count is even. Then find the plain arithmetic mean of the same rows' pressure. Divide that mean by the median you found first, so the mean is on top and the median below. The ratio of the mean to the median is 1.01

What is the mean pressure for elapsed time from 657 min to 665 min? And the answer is 2.3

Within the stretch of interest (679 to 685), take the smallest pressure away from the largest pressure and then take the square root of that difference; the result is 0.63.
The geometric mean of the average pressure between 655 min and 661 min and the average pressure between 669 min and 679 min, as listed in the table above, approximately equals 3.33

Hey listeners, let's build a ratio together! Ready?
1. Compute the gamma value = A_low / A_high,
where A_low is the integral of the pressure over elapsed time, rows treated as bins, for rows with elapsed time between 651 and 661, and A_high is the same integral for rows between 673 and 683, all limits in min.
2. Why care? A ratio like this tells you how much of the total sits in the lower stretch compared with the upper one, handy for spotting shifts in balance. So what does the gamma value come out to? 0.5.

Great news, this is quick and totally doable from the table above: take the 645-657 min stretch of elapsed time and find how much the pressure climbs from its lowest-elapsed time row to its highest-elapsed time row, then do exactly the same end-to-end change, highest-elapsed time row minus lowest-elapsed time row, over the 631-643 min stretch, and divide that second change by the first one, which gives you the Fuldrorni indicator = -10.4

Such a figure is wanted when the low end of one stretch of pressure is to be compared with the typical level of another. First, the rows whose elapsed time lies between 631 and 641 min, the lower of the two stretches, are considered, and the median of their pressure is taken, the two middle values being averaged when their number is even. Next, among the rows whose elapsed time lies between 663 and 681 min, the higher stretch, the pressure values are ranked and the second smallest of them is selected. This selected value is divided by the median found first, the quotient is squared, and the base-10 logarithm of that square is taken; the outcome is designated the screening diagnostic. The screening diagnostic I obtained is 0.1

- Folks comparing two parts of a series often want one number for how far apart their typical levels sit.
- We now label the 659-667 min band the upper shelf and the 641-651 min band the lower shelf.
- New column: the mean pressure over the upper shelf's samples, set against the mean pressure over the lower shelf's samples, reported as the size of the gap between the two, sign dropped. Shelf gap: 0.1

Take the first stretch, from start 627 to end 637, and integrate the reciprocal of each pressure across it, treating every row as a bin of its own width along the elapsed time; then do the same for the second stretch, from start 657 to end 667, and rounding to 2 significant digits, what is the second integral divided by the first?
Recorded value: 1.6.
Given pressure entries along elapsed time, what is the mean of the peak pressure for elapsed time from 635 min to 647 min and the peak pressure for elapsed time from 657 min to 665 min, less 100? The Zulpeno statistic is -96.7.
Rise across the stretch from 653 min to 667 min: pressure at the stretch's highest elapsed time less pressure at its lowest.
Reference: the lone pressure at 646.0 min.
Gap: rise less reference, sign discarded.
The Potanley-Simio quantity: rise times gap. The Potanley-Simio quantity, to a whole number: 2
